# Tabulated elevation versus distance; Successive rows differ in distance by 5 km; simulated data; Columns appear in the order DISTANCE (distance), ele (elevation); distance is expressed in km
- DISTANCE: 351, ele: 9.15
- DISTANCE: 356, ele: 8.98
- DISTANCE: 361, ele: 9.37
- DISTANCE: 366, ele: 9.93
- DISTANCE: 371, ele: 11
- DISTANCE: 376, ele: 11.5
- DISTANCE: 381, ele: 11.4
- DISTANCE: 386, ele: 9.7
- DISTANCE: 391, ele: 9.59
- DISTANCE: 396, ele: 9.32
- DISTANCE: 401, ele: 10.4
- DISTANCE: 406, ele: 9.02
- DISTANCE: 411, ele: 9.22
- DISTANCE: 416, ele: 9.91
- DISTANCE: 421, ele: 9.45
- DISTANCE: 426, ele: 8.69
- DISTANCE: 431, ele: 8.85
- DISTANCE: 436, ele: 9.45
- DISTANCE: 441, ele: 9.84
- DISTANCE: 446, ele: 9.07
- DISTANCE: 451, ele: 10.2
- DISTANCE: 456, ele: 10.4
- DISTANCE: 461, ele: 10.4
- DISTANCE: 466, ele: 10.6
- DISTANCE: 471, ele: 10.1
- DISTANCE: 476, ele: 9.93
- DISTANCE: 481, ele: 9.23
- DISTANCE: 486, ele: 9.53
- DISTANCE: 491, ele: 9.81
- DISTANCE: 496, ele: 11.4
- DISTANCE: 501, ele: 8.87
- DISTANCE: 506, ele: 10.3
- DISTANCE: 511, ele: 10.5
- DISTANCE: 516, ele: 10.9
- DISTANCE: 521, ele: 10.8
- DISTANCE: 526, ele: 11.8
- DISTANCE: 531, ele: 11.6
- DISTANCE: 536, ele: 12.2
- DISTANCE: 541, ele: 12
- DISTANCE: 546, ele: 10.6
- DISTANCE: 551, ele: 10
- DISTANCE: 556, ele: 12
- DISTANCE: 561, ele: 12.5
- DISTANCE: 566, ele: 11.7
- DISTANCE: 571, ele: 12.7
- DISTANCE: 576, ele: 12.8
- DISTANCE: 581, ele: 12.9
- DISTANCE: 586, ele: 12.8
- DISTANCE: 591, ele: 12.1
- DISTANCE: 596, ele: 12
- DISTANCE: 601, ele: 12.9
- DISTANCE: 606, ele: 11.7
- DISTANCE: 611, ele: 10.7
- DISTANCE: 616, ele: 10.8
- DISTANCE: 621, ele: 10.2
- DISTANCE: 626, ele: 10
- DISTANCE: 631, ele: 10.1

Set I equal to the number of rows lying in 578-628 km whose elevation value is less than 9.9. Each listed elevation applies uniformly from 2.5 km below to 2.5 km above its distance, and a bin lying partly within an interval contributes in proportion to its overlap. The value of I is 0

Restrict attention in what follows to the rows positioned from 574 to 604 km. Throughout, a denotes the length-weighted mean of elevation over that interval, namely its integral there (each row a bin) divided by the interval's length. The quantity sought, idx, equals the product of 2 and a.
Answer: 25.1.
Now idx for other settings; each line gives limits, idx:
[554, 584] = 24.9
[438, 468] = 20.1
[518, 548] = 23.0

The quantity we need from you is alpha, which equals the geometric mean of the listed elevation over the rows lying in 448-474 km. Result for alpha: 10.3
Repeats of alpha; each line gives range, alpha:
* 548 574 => 11.7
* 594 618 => 11.6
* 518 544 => 11.7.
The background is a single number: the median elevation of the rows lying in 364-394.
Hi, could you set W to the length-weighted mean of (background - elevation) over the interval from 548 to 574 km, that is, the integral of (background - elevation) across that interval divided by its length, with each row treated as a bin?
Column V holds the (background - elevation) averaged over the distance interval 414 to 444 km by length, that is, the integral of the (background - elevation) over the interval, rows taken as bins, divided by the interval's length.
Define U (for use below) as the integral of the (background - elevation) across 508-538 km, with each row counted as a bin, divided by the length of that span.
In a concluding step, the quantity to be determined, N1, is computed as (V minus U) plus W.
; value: 0.6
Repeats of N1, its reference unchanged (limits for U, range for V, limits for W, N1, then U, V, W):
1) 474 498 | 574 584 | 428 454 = -1.9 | 0.5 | -2.4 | 1.0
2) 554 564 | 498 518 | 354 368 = 3.1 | -1.8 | 0.3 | 1.0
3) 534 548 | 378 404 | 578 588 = -0.9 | -1.1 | 0.4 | -2.4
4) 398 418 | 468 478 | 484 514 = -0.1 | 0.8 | 0.4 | 0.4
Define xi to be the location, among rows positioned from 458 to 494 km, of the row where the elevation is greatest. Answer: 466 km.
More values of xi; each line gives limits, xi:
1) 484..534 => 526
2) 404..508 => 496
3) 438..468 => 466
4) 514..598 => 581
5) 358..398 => 376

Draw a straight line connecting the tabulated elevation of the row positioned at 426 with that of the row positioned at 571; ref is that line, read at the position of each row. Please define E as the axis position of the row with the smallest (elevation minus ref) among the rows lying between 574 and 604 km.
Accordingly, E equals 596 km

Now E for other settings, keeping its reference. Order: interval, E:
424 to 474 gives 446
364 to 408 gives 406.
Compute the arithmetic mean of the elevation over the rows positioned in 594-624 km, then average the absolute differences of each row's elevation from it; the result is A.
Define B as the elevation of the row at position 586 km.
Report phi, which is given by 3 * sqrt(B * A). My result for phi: 10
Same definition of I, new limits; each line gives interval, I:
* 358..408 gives 5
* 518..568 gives 0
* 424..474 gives 5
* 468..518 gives 4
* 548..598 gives 0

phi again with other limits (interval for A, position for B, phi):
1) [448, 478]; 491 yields 4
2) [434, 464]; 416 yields 6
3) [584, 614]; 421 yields 7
